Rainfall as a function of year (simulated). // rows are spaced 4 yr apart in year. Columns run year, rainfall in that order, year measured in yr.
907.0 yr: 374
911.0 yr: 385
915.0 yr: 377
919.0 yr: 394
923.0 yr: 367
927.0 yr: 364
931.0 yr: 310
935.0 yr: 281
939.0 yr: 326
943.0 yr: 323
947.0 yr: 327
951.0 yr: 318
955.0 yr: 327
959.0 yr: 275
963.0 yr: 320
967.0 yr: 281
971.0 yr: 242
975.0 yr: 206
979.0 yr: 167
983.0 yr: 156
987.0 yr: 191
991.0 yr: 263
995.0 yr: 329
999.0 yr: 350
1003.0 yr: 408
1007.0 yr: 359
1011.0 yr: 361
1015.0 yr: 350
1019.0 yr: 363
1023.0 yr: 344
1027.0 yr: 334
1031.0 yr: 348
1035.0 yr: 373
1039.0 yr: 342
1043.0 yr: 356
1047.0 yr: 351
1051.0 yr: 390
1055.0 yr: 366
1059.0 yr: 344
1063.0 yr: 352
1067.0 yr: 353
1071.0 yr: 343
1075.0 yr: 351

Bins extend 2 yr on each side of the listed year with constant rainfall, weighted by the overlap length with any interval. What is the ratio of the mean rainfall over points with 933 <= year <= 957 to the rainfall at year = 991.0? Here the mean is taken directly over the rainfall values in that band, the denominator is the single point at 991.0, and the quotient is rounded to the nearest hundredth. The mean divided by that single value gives 1.21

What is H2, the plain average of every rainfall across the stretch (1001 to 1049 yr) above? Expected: 357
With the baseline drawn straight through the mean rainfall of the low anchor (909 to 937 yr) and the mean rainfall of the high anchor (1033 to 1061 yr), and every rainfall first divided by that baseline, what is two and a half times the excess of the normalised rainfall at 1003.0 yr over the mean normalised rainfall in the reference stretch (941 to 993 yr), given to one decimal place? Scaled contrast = 1.0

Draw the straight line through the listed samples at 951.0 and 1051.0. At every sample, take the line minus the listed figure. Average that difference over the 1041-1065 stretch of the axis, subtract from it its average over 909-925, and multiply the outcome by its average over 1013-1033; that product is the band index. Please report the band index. 2619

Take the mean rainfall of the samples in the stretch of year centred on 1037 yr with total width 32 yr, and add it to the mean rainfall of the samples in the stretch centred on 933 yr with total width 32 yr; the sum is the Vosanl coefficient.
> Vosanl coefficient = 691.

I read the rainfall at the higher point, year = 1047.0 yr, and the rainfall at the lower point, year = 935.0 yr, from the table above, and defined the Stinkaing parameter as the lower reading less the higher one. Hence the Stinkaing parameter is -70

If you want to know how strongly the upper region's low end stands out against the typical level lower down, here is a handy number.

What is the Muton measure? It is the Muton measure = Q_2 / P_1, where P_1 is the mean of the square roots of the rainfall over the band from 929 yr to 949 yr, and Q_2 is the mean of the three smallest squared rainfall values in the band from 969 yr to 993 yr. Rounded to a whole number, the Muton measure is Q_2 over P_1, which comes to 1671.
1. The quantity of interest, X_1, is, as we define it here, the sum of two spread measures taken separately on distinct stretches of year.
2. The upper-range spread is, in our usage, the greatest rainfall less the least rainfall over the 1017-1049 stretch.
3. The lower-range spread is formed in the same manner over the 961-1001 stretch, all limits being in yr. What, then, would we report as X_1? 233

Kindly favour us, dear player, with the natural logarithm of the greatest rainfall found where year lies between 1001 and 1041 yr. 6.01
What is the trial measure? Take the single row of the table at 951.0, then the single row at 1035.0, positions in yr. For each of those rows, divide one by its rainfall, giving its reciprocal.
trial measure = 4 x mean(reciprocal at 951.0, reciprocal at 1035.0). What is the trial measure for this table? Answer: 0.0117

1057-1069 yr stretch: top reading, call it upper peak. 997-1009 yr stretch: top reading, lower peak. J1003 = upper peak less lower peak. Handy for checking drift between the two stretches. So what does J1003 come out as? -55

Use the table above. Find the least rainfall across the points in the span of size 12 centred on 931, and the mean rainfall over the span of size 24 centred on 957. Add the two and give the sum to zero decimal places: 589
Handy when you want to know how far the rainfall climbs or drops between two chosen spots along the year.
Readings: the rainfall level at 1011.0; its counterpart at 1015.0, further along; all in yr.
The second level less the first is -11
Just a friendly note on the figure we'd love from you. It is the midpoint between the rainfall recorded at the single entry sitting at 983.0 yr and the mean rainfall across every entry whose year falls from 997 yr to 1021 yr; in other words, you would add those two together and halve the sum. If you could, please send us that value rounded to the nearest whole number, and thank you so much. 261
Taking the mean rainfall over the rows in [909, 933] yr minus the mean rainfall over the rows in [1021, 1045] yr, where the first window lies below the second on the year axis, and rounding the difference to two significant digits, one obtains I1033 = 17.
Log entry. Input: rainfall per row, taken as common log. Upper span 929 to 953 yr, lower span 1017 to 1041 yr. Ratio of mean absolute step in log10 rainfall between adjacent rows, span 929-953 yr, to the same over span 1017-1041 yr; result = 1.1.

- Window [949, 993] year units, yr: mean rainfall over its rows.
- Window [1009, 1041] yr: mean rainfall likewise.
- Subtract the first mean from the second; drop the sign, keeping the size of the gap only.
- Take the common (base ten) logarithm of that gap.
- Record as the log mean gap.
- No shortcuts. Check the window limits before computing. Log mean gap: 2.01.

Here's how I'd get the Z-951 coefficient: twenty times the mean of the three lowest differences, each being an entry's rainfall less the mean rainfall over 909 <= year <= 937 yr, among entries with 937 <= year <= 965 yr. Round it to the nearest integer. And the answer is -993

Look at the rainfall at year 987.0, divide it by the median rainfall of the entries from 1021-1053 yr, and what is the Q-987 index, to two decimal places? 0.55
